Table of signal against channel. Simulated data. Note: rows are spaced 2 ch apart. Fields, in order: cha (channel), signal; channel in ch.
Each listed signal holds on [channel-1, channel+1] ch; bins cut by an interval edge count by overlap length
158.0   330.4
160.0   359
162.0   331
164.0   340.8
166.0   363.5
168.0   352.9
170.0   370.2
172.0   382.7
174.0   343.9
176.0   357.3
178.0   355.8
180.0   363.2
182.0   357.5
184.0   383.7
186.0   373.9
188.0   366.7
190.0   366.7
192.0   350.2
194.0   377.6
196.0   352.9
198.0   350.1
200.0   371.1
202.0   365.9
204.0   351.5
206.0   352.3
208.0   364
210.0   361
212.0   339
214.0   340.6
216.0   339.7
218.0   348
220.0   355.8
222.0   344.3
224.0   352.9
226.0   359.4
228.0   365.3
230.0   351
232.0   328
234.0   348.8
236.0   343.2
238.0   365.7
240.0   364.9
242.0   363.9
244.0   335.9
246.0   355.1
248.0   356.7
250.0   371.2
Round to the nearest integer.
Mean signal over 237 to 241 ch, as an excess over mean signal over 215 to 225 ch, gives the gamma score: 17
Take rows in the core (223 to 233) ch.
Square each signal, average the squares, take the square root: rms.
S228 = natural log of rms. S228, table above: 5.86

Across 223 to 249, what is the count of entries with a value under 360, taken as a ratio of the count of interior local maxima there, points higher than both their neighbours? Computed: 3.0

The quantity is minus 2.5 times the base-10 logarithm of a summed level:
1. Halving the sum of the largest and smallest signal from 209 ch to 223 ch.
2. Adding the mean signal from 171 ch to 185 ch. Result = -7.13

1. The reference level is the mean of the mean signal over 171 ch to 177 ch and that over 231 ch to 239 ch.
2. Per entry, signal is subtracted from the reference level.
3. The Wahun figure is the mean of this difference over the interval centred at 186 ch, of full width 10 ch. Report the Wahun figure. -15.8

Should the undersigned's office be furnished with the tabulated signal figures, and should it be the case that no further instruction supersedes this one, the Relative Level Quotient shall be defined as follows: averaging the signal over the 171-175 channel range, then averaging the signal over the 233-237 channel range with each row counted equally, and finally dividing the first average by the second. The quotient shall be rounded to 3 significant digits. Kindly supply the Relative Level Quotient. 1.05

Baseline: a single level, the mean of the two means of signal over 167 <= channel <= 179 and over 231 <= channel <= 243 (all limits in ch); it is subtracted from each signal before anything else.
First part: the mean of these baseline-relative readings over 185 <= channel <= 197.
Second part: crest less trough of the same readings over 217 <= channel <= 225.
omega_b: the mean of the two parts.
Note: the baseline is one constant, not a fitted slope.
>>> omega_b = 10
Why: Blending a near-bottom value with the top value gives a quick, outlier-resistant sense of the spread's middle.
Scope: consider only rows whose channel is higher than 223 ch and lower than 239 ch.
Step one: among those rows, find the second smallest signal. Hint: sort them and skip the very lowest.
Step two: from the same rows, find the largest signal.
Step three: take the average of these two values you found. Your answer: 354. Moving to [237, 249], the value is 360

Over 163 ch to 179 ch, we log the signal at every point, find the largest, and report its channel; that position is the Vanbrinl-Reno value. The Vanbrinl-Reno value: 172.0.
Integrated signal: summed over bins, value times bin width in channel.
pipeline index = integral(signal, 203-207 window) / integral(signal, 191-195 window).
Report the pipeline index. 0.97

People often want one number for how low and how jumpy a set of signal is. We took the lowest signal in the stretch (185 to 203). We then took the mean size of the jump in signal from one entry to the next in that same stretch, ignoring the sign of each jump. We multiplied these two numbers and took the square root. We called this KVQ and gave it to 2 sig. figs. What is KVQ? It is 68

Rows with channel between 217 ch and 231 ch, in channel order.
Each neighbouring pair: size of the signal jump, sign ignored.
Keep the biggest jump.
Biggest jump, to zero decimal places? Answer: 14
